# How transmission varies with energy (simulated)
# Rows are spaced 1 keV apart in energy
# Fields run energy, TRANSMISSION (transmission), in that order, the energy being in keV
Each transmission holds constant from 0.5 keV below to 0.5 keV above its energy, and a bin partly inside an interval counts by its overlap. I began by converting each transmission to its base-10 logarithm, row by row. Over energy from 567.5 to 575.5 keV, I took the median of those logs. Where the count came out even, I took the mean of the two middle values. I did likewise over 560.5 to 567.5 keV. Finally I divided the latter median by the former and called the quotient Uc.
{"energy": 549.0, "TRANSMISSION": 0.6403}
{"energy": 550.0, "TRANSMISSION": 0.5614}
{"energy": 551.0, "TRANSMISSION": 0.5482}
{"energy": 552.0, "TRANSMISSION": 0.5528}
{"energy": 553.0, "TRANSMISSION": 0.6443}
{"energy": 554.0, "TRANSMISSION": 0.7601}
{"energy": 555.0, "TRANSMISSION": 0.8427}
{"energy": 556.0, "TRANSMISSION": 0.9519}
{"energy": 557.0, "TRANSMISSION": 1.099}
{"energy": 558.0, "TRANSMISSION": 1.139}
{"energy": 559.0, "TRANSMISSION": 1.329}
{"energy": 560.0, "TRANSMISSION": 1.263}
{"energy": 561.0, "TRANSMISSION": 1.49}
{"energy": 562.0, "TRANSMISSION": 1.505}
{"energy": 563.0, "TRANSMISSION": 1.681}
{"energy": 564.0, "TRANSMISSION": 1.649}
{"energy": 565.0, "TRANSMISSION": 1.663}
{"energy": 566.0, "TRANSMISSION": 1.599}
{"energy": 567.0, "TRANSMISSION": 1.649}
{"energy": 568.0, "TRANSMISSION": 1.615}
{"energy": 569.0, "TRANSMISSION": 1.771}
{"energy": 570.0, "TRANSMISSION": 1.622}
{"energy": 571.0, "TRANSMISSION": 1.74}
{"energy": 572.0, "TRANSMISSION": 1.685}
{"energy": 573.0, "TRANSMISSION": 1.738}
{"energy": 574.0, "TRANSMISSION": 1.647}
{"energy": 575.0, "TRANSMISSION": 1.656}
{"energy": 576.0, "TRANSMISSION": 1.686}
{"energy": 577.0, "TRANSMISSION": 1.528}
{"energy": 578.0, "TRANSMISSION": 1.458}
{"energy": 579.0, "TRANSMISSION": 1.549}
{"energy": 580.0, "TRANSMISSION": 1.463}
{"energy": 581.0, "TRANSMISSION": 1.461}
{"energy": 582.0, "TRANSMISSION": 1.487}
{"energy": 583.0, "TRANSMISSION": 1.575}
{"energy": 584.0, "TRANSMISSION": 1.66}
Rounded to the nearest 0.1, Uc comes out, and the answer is 1.0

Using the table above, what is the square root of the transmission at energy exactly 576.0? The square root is 1.30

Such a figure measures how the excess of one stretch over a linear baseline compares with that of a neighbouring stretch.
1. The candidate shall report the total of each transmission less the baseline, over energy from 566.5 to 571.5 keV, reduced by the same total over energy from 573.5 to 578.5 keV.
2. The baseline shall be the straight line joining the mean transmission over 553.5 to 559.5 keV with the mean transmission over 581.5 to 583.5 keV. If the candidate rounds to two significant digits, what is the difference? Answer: 1.1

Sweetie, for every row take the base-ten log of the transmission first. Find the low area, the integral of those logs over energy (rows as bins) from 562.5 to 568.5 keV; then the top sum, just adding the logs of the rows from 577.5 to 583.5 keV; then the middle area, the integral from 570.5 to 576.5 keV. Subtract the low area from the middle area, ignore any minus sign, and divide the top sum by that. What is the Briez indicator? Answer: 13.7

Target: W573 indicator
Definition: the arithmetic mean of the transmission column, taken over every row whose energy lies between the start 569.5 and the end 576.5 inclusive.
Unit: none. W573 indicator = 1.7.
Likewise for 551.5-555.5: 0.7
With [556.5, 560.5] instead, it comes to 1.2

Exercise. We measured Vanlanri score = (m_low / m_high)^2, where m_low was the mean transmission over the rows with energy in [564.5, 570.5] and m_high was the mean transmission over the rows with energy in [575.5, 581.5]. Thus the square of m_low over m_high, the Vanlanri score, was 1.2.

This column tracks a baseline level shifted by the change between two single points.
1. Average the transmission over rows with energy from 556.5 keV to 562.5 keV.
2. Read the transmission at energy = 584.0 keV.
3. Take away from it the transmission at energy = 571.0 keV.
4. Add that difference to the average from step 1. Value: 1.22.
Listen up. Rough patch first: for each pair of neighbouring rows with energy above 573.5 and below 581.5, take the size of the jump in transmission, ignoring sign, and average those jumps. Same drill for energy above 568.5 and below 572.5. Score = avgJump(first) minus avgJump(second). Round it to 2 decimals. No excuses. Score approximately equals -0.04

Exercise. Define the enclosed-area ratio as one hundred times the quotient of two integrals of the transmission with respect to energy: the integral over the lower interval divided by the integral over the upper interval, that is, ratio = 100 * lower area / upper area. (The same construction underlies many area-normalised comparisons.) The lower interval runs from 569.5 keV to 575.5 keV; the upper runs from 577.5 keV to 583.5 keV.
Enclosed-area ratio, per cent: 112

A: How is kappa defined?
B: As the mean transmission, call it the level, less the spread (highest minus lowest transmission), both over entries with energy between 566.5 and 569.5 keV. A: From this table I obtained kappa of 1.52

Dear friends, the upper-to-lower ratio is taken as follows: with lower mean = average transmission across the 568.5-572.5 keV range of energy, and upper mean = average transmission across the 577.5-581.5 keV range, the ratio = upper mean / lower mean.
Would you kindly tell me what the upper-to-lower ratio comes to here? 0.87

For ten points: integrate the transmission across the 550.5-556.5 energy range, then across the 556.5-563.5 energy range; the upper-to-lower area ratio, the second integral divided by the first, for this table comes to 2.2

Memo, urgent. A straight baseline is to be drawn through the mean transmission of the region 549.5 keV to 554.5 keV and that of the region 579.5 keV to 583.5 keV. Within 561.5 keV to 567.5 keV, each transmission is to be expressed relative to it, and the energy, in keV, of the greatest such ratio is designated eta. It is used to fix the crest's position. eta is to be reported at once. 563.0 keV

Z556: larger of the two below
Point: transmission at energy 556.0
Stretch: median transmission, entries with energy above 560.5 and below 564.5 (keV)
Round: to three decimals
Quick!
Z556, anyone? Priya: 1.577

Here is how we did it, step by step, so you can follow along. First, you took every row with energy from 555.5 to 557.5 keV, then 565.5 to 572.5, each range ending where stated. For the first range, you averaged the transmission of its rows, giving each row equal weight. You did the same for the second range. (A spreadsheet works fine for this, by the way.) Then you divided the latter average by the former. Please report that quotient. 1.63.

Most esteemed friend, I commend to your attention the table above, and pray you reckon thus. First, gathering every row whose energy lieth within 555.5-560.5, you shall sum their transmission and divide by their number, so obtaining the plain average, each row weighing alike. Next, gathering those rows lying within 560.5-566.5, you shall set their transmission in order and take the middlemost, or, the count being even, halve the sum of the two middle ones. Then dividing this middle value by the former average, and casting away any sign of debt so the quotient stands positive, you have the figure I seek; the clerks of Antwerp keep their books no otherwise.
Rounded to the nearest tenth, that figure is 1.4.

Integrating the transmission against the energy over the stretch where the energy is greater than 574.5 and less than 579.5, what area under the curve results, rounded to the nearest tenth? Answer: 7.9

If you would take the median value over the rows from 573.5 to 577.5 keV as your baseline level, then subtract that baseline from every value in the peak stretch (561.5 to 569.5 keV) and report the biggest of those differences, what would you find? 0.12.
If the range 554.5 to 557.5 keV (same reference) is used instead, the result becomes -0.55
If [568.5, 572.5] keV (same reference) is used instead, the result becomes 0.12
